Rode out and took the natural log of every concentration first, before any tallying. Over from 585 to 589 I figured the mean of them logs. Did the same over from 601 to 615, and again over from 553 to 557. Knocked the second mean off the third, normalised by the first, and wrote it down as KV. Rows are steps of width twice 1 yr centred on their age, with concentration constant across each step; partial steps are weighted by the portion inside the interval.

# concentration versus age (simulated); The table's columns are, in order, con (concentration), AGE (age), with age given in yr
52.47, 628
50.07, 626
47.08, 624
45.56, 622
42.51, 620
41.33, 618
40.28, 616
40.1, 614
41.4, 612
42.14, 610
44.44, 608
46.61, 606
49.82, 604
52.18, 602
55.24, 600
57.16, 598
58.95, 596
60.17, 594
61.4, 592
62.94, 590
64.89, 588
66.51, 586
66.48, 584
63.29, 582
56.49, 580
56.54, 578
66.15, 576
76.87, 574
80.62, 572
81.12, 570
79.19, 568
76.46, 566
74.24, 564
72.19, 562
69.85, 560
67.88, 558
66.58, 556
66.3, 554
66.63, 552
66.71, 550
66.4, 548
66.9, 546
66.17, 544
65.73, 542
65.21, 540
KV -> 0.093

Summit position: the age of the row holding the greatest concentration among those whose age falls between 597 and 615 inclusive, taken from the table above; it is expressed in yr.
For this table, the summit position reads 598 yr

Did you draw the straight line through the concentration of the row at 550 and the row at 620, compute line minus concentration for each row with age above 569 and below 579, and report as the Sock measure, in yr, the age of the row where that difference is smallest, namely 572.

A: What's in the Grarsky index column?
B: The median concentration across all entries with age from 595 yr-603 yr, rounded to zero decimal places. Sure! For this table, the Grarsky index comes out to 56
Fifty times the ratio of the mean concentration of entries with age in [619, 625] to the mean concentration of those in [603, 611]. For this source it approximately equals 49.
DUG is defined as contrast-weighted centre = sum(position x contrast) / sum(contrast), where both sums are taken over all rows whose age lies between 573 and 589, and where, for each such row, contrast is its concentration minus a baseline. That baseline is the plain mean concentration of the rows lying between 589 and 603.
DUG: 580.1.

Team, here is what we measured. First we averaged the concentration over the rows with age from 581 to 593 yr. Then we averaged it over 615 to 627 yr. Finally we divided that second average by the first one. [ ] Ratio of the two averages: 0.69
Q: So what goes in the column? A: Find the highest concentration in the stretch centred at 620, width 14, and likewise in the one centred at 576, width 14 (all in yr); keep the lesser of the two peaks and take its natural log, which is 3.91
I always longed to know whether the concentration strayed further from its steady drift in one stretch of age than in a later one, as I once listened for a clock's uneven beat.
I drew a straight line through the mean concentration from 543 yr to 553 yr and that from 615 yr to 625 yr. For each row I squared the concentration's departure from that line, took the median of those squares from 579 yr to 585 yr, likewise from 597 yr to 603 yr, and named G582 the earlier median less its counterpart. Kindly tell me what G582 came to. 30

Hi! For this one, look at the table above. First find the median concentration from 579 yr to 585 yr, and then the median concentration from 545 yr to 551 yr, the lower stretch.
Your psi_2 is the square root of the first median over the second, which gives 0.97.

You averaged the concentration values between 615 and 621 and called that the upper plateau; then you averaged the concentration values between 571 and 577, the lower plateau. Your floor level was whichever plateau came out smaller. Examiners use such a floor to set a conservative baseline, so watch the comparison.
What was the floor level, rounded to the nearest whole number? 41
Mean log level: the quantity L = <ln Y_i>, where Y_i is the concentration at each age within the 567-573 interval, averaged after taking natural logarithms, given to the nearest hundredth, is 4.39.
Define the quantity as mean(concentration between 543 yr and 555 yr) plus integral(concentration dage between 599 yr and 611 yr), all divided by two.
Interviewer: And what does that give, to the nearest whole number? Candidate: 324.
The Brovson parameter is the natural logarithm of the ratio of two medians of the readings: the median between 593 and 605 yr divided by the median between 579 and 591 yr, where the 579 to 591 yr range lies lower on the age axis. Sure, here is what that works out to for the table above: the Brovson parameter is -0.13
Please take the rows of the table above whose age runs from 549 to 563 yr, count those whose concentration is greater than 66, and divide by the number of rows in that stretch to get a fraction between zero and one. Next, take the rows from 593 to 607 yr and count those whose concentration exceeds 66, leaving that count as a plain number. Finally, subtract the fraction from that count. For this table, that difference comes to -1.0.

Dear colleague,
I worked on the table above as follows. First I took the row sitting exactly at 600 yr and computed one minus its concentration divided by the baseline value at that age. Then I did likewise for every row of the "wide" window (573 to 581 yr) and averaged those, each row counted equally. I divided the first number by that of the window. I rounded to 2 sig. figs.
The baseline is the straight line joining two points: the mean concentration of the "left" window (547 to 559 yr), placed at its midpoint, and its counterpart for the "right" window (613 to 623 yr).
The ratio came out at 1.2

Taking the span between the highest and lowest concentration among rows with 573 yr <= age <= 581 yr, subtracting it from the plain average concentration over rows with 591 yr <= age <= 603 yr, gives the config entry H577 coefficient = 37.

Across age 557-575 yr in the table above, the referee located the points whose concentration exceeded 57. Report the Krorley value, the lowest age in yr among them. 558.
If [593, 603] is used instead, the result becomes 594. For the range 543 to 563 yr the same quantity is 544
